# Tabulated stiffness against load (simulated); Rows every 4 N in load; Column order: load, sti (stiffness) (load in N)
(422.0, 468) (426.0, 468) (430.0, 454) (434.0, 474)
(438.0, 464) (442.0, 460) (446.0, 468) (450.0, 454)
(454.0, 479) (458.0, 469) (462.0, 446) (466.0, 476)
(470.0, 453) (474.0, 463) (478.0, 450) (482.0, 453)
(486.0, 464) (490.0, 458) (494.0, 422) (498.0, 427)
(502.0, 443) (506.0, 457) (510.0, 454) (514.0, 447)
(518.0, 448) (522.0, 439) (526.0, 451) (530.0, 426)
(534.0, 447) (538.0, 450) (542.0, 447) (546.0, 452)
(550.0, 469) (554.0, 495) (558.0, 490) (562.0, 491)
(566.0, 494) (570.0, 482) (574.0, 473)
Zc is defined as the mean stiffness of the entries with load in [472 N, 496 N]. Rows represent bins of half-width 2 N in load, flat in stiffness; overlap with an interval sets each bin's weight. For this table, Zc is 452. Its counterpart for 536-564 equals 471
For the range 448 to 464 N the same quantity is 462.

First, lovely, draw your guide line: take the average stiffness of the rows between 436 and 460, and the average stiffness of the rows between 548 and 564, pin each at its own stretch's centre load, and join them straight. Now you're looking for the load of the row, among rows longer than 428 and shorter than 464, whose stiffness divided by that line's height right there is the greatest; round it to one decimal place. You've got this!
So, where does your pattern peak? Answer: 454.0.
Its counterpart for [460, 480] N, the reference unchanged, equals 466.0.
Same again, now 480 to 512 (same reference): 486.0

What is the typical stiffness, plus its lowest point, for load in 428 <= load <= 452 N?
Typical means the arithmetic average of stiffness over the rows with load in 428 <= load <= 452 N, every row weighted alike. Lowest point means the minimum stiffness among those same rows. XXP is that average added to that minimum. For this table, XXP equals 916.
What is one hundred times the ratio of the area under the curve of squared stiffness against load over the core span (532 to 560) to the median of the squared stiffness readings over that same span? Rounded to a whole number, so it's 2959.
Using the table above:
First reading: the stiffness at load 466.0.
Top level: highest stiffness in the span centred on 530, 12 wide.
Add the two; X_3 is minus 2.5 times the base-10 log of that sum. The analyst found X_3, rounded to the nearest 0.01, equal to -7.42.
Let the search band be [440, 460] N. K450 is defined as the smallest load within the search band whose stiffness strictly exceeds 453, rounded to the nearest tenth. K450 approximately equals 442.0 N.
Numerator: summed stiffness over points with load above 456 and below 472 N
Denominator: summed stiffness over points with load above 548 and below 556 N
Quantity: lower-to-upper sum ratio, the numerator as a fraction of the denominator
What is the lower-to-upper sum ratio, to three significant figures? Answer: 1.91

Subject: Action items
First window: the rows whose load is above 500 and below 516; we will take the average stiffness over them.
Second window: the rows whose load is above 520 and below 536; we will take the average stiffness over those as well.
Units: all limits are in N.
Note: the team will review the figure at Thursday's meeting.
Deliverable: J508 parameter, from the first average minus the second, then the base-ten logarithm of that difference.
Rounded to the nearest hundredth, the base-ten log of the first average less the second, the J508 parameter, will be 0.98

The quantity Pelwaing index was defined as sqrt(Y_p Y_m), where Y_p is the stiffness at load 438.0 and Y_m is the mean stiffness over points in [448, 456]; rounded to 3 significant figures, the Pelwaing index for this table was 465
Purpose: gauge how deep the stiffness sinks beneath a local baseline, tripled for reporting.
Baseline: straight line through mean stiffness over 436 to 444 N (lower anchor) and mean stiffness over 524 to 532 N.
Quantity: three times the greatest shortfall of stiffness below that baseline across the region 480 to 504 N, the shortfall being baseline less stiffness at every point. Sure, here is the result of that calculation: 77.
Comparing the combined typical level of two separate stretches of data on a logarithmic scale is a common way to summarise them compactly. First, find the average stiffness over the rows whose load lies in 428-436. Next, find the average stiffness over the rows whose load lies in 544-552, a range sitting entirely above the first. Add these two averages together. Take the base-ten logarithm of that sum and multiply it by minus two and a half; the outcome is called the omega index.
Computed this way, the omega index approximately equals -7.41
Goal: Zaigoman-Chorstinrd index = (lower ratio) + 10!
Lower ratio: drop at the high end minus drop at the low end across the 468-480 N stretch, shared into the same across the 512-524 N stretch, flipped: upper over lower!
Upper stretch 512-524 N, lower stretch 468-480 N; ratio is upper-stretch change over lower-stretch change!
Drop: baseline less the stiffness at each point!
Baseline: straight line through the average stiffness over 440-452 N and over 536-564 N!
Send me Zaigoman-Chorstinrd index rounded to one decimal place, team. 12.3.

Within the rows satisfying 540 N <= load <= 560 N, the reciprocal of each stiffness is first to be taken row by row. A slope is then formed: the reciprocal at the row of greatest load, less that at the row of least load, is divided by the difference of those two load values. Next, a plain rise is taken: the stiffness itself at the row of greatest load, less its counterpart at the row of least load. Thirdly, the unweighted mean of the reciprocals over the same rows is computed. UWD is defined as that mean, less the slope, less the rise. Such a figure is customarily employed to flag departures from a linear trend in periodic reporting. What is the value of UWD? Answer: -43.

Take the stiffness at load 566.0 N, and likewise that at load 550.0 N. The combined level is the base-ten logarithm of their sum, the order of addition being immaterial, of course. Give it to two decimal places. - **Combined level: 2.98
